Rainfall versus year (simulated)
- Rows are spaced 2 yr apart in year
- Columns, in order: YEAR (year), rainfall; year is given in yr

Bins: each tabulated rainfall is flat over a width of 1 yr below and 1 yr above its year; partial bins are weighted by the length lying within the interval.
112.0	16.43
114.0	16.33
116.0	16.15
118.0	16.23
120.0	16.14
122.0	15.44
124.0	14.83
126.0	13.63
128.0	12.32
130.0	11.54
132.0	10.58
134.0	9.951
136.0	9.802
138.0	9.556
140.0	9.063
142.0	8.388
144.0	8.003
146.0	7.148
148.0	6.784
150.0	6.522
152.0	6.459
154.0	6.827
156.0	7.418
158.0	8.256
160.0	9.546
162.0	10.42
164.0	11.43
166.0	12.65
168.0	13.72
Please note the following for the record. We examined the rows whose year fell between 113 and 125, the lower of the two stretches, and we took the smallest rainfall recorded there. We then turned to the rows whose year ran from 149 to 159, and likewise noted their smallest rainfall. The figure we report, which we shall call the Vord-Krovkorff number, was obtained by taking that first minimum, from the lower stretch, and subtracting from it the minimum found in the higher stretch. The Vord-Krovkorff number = 8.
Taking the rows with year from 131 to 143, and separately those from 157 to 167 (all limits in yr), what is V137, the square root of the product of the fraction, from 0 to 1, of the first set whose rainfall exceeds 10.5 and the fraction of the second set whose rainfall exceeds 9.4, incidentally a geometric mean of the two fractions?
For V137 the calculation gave 0.37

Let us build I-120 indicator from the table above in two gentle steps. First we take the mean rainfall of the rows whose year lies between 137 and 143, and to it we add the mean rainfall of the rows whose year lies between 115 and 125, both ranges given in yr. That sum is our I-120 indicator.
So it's 25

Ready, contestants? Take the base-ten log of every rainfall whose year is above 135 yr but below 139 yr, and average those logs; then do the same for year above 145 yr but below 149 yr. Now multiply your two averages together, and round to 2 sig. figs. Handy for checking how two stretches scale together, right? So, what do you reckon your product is 0.83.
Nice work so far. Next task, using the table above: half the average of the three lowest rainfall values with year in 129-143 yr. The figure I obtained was 4.5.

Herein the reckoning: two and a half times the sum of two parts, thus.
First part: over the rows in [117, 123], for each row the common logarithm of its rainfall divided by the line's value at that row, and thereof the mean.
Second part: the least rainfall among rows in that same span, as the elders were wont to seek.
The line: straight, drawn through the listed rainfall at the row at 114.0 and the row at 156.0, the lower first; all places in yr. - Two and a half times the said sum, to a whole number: 39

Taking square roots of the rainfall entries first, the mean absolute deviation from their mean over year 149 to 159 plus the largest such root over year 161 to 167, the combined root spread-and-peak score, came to 3.67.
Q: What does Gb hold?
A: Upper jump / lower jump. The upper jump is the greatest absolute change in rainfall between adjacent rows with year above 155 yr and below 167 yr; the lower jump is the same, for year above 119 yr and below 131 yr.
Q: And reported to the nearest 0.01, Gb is 0.98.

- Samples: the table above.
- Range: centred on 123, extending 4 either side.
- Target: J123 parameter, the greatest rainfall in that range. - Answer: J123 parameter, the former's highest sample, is 16.14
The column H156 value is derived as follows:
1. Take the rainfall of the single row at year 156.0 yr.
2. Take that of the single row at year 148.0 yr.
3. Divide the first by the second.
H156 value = 1.1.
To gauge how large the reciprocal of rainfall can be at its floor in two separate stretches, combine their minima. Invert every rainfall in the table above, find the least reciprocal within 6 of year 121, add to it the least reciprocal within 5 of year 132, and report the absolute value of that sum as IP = 0.14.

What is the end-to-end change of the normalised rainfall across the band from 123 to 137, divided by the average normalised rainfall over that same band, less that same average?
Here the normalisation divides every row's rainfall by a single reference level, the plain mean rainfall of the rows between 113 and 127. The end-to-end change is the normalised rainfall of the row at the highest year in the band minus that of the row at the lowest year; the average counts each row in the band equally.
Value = -1.2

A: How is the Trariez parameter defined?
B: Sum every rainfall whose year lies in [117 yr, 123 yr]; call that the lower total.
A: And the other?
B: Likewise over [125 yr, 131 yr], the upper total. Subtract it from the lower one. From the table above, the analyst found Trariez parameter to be 10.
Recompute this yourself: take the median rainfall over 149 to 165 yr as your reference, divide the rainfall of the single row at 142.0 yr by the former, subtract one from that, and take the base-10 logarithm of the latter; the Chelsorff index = -1.2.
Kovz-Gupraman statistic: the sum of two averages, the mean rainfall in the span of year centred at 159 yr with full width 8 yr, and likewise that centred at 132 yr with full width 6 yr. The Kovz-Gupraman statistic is 20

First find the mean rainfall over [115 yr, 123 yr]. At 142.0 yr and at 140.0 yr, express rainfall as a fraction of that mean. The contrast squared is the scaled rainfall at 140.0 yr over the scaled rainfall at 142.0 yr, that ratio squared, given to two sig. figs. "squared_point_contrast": 1.2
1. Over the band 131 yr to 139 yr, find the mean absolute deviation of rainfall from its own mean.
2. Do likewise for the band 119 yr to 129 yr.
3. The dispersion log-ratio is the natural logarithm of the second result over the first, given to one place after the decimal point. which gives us 1.4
